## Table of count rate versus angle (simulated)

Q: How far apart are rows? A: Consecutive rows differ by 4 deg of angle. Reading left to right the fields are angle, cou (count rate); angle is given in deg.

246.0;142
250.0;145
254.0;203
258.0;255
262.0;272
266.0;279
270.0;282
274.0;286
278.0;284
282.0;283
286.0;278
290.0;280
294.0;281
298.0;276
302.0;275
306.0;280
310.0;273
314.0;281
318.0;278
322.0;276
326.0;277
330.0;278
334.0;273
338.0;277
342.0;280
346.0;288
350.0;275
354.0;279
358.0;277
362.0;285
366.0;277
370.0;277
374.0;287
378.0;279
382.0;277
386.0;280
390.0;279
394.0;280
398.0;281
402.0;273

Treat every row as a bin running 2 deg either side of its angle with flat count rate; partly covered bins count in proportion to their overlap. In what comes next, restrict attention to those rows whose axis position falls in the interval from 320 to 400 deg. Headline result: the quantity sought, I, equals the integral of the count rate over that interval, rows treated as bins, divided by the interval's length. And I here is 279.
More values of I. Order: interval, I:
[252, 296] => 271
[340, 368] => 280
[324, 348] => 279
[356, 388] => 280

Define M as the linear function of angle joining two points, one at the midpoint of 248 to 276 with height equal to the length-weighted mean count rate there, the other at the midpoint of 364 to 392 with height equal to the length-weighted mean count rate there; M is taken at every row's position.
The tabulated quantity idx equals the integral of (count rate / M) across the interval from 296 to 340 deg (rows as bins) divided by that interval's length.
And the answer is 1.06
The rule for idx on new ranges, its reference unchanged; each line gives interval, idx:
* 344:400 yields 1.01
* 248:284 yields 1.03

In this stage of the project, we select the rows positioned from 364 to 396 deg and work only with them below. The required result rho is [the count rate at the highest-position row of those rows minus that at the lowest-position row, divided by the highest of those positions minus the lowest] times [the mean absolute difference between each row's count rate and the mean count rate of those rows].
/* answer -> 0.23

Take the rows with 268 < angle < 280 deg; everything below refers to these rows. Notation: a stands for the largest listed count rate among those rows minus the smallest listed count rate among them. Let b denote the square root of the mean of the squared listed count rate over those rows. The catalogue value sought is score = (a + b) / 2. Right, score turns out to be 144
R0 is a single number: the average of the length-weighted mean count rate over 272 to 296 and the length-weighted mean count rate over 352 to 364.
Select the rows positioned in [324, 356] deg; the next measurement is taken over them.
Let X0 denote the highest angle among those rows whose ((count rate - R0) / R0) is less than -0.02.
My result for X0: 350.0 deg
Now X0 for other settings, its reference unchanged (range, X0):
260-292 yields 262.0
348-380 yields 350.0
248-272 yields 262.0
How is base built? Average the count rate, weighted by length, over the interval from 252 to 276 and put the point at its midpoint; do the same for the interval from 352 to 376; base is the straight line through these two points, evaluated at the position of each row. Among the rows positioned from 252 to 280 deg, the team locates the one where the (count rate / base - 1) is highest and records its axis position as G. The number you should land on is 274.0 deg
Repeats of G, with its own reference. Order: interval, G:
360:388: 362.0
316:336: 318.0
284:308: 294.0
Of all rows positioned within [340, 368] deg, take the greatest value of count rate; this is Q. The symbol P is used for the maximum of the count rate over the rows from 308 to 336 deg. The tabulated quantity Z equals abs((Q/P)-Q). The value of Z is 287.0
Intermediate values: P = 281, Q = 288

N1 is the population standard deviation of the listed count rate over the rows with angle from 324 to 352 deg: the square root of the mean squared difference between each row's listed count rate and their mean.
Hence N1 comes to 4.5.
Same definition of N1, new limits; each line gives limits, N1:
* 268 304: 3.5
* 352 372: 3.1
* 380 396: 1.2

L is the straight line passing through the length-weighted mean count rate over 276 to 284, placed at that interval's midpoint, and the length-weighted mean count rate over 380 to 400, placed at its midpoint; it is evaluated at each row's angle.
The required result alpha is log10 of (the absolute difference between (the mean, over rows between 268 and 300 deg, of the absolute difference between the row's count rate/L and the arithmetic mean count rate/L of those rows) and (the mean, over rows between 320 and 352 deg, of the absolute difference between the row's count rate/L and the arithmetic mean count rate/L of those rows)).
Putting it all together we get -2.48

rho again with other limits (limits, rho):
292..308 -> -0.21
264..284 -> 0.46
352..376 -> 1.51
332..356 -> 1.10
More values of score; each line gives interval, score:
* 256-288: 154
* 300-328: 143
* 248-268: 185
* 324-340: 141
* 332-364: 147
